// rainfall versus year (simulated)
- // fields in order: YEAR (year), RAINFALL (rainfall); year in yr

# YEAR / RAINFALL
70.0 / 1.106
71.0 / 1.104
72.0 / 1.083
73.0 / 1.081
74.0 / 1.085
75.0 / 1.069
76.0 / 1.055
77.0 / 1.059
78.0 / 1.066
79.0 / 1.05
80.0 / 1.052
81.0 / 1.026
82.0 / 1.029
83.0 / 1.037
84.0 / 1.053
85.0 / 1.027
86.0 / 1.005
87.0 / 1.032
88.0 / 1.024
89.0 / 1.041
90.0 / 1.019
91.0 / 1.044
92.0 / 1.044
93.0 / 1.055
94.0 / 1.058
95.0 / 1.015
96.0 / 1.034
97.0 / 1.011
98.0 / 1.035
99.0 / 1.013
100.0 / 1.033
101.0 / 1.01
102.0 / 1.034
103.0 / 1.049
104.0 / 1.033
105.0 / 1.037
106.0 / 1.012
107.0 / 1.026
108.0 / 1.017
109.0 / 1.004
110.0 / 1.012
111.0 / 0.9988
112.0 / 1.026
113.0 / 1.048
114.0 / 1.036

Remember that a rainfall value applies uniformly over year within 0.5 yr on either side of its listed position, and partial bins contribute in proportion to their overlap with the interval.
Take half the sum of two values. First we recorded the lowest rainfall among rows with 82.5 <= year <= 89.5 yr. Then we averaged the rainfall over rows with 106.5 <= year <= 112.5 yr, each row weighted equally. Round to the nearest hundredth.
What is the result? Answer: 1.01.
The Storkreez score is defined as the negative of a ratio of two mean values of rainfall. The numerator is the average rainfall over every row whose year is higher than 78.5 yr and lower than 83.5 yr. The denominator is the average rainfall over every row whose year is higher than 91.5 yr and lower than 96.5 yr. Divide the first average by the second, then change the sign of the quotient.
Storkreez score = -1.00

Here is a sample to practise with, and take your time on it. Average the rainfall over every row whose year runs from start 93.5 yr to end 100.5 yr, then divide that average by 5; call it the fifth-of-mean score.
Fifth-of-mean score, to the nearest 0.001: 0.206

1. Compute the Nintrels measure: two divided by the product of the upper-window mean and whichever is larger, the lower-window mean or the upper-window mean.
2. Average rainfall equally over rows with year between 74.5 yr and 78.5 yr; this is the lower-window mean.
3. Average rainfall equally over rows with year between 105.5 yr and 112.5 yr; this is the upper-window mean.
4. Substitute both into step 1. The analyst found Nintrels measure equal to 1.86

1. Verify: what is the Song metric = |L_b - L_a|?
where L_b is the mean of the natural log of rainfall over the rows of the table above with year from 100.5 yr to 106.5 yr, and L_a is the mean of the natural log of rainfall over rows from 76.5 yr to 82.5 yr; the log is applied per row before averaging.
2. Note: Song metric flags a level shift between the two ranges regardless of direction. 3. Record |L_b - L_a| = 0.017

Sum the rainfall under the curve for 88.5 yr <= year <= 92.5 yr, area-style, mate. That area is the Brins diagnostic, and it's 4.15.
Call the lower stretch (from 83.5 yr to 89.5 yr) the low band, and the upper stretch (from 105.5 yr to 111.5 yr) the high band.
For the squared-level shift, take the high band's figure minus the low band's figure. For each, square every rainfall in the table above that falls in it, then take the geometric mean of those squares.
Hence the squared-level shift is -0.038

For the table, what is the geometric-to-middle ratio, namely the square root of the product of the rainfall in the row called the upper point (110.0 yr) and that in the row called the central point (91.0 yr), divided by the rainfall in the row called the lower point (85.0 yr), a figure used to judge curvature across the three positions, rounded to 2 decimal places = 1.00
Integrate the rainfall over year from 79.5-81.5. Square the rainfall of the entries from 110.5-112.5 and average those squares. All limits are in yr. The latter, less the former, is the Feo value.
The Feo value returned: -1.05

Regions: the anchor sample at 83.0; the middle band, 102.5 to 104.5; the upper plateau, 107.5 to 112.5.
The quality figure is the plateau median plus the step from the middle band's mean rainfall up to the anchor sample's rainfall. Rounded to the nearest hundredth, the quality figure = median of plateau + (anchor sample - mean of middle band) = 1.01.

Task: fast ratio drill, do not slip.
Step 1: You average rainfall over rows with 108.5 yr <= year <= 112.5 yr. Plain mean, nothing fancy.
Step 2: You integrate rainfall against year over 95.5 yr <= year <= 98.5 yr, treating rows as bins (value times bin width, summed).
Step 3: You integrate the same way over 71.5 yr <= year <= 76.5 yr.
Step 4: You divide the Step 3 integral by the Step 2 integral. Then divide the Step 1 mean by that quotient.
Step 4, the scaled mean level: 0.58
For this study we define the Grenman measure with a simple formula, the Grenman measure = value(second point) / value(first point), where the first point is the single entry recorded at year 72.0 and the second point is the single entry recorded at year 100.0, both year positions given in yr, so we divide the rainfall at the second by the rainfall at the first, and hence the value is 0.954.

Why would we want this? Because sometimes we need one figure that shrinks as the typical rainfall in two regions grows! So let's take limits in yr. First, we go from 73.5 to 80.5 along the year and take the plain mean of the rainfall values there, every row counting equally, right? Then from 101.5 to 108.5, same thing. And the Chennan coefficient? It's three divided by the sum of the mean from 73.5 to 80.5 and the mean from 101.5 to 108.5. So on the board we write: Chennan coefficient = 1.43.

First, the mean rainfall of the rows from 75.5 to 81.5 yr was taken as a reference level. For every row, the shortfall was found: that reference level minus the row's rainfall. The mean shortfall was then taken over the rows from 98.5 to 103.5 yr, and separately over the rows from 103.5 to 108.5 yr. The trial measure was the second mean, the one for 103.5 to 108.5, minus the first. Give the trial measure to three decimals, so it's 0.003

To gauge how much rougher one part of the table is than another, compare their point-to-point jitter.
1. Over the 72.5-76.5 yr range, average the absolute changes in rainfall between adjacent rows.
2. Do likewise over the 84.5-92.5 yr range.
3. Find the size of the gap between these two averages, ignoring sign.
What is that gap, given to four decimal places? 0.0060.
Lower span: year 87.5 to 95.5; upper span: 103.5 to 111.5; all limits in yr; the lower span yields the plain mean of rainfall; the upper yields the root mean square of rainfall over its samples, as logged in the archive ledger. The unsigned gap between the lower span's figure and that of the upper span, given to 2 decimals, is 0.02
